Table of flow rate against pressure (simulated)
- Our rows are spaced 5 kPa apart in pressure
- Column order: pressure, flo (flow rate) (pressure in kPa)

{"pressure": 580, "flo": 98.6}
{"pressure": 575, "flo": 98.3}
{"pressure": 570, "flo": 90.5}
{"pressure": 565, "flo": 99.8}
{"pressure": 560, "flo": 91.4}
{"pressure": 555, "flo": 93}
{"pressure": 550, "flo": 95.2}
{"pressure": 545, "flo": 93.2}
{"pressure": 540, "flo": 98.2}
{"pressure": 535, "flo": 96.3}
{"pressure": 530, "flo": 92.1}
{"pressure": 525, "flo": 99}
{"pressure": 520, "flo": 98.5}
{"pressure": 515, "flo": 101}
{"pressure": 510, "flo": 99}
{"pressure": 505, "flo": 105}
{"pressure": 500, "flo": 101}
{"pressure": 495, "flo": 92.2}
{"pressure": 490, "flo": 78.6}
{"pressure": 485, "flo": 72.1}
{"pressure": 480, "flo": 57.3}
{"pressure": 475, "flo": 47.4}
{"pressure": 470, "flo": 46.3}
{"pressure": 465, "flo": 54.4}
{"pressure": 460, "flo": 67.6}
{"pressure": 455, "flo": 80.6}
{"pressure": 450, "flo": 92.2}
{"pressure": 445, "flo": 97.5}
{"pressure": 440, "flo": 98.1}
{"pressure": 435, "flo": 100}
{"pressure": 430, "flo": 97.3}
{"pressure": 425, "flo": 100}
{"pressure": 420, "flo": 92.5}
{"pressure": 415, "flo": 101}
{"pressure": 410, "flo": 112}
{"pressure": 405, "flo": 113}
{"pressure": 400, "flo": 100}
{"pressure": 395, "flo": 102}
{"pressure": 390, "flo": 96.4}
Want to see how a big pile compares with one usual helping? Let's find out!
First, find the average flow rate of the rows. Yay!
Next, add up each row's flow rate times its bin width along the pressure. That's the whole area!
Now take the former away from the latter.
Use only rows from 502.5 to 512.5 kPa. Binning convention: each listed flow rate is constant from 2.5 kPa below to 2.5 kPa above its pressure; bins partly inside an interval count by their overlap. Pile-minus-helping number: 918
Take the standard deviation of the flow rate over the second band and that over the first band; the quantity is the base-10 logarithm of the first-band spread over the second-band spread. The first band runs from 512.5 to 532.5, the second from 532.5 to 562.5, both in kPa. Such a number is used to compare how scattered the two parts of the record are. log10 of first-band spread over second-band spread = 0.2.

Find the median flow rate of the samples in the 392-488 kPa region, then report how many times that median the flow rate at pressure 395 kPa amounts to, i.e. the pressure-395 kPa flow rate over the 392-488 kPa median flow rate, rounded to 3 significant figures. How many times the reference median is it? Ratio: 1.05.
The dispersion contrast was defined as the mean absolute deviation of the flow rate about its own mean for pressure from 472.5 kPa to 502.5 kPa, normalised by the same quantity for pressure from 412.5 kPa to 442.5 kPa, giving 7.3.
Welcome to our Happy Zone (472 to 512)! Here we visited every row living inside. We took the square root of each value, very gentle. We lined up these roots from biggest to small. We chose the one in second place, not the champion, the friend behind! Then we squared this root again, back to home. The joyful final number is 101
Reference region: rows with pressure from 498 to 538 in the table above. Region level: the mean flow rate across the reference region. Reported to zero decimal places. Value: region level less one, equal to 98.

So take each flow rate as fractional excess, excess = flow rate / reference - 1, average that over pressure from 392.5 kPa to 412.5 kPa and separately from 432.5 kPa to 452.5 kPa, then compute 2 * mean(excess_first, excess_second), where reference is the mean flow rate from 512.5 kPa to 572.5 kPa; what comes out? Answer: 0.13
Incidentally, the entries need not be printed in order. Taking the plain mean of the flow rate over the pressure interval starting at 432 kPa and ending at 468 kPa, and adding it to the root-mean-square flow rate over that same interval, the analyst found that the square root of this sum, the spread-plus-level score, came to 13.0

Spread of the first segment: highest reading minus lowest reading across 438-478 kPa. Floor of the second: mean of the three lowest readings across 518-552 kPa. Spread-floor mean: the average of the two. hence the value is 73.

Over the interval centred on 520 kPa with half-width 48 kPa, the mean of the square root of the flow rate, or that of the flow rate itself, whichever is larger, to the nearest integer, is 90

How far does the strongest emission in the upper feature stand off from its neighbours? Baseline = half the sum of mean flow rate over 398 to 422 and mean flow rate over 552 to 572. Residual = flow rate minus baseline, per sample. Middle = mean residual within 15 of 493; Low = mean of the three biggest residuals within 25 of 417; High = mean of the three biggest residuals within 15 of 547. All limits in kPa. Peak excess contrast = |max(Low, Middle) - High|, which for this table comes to 12.4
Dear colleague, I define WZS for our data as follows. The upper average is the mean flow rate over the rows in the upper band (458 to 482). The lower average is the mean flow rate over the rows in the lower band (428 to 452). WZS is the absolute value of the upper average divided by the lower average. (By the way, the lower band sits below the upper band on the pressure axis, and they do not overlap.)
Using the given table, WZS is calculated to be 0.56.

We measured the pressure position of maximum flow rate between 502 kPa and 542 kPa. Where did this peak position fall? 505 kPa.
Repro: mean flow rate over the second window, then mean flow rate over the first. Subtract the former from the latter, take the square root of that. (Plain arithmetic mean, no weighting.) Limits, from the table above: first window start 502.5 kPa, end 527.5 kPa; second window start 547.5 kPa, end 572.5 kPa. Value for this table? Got 2.6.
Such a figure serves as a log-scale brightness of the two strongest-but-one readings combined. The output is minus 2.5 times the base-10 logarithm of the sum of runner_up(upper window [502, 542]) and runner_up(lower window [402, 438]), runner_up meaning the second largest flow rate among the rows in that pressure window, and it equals -5.82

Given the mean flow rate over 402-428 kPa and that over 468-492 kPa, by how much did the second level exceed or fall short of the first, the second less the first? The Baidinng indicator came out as -43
